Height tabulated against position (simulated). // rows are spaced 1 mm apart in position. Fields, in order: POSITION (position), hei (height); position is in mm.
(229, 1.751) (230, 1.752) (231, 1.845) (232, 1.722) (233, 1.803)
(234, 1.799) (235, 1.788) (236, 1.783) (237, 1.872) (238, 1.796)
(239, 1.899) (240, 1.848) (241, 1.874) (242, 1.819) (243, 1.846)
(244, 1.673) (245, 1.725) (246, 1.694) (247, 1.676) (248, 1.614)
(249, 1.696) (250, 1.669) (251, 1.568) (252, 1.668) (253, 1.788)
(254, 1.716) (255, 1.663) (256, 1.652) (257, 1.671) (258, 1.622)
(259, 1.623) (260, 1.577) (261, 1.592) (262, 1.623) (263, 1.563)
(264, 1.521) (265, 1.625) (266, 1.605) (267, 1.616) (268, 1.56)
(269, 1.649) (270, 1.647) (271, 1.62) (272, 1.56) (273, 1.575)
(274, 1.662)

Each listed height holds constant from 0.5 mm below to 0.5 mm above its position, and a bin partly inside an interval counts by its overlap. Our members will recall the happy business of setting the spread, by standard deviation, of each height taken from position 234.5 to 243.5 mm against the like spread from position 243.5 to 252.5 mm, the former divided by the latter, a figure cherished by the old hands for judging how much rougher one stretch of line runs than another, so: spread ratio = 0.89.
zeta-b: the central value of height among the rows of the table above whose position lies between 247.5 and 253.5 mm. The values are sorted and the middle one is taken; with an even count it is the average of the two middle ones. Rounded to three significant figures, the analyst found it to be 1.67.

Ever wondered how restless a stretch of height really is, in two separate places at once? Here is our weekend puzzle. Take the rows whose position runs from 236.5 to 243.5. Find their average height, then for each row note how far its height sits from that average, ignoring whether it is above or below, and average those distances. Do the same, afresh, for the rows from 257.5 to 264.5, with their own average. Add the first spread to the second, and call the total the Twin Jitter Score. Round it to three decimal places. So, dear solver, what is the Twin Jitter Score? 0.057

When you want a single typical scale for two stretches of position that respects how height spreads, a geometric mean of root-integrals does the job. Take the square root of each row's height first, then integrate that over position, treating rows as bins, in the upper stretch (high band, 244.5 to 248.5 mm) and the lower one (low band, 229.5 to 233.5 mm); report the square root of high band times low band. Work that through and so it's 5.258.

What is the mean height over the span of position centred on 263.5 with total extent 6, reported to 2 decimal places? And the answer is 1.59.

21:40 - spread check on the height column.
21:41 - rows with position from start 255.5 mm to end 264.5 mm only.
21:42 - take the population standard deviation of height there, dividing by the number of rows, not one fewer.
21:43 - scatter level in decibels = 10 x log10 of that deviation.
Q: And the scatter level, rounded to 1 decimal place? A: -13.6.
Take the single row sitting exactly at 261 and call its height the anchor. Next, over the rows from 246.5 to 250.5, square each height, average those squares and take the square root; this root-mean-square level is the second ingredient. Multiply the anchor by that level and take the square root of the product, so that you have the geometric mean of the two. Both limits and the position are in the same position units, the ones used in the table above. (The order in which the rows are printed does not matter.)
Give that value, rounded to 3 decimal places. 1.628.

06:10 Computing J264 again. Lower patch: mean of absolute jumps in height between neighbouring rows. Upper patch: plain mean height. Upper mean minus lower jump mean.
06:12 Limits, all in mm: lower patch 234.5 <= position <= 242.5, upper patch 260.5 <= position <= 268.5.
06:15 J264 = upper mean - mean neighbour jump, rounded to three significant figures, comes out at 1.53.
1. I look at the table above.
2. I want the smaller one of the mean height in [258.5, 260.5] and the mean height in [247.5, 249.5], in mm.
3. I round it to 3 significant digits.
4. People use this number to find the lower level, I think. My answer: 1.60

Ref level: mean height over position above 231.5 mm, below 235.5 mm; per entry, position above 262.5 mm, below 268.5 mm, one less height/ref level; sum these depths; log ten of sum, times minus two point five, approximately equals 0.45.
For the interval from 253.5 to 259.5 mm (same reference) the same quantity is 0.98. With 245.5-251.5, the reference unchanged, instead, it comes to 0.94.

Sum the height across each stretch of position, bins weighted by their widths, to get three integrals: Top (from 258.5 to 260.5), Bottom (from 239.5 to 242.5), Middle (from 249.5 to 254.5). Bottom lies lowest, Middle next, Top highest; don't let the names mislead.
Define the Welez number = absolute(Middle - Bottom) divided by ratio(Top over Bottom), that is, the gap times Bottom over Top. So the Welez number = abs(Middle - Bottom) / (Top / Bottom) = 4.97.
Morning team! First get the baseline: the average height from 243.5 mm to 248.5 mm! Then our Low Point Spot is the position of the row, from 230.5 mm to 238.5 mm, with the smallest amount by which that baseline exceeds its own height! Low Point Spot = 237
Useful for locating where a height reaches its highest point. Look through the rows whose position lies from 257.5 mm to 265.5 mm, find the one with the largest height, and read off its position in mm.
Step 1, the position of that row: 265 mm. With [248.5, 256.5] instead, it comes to 253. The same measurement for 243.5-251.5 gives 245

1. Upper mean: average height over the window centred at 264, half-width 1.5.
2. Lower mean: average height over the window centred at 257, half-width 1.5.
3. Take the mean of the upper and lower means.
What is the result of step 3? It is 1.61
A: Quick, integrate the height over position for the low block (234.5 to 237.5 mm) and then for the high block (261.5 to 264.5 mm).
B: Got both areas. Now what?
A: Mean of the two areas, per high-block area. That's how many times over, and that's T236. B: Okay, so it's 1.08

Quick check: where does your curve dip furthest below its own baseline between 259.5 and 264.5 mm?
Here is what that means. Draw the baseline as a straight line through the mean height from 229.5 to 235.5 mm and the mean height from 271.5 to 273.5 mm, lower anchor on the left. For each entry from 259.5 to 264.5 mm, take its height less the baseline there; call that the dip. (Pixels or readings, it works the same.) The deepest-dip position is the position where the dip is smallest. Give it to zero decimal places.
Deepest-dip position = 264 mm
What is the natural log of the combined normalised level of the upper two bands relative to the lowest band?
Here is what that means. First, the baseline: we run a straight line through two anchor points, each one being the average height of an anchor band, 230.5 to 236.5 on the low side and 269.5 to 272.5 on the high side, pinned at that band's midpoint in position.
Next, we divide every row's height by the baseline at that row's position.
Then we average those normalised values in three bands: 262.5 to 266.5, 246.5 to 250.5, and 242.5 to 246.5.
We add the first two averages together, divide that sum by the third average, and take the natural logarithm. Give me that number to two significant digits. 0.66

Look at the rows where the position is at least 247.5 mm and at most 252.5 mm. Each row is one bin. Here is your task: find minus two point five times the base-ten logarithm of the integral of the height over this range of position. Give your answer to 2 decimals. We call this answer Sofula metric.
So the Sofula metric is -2.29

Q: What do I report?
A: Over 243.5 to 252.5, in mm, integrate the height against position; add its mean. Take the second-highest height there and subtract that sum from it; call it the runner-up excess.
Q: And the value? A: -15.0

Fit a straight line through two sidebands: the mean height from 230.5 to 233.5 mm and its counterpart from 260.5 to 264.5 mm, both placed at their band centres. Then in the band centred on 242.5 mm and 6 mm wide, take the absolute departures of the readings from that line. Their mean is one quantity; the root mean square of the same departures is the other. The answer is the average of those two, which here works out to 0.10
